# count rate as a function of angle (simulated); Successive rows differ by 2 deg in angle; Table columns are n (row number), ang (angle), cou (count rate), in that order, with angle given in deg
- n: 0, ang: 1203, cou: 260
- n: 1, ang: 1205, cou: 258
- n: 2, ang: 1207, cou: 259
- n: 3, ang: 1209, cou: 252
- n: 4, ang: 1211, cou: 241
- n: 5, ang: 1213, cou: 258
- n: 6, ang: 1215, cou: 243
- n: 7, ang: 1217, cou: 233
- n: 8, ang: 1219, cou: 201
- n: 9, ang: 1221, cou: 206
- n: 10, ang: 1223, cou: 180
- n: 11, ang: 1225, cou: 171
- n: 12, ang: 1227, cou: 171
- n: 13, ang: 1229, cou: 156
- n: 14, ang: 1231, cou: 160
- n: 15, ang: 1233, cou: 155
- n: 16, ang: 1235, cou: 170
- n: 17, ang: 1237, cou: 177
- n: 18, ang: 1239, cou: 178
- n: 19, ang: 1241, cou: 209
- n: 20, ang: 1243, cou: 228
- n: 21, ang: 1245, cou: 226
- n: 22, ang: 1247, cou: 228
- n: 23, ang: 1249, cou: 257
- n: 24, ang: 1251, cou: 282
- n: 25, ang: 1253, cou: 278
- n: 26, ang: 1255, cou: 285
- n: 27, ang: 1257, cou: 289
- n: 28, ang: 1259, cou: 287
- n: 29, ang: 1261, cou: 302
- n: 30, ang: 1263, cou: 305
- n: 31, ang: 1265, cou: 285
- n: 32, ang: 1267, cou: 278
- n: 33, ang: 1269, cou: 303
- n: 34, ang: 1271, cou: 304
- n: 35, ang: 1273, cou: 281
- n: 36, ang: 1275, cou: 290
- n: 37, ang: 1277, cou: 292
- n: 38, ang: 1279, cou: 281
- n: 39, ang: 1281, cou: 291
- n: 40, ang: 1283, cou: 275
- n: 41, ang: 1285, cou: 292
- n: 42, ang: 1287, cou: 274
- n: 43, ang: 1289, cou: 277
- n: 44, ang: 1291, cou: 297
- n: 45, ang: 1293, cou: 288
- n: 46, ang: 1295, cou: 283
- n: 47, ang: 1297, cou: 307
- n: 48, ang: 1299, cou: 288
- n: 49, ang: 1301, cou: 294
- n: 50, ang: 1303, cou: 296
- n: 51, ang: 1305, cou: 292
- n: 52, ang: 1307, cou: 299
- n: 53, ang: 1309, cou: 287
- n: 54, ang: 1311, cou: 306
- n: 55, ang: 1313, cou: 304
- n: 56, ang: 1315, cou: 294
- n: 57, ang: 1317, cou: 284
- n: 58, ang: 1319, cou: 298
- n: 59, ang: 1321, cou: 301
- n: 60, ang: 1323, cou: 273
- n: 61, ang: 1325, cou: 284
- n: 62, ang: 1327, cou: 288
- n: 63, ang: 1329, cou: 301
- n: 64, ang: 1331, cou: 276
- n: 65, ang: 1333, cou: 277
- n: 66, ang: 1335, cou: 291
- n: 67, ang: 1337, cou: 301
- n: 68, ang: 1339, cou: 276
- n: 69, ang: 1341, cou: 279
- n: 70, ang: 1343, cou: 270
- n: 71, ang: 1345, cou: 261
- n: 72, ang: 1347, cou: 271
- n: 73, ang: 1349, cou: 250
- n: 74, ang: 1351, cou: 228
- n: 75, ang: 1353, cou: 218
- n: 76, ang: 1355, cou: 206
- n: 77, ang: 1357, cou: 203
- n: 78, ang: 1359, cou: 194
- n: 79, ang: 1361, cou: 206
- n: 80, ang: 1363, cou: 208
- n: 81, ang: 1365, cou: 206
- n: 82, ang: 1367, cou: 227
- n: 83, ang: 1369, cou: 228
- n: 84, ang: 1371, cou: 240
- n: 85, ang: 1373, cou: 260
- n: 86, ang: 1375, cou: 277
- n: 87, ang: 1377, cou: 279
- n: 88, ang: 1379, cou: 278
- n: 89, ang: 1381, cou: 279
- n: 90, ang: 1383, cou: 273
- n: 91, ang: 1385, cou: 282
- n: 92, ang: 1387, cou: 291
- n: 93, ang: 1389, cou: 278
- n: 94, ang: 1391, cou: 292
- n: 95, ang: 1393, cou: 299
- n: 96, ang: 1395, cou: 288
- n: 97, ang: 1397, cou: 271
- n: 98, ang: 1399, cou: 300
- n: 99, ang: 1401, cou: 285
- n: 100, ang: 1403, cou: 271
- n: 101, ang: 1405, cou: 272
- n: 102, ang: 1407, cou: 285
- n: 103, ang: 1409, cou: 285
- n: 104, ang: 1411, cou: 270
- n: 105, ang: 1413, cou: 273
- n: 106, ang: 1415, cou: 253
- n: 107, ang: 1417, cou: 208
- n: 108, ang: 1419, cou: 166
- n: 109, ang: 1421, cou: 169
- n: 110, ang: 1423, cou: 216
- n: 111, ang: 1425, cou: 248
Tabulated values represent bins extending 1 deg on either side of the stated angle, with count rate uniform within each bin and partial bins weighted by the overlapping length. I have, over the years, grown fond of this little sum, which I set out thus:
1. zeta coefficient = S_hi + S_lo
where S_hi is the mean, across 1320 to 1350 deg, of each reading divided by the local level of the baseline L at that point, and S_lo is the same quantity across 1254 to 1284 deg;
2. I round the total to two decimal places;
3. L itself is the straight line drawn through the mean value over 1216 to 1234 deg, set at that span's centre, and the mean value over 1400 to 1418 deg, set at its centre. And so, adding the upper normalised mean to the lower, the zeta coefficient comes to 2.64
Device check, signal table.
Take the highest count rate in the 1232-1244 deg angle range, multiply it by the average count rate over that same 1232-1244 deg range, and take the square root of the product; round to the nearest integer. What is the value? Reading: 206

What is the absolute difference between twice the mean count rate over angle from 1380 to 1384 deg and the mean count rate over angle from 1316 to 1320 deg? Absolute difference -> 261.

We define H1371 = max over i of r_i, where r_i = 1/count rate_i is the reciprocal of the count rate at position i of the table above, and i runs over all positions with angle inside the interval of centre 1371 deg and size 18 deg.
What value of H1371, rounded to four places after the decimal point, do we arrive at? 0.0049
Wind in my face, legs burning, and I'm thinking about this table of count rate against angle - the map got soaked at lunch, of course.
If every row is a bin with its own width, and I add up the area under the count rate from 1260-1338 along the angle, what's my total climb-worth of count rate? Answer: 22678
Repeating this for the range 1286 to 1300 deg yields 4028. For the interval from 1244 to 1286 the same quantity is 11822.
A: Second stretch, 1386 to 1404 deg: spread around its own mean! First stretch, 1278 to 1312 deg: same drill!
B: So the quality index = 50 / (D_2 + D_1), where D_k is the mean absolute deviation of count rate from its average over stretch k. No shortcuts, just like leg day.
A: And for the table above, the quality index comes 3.0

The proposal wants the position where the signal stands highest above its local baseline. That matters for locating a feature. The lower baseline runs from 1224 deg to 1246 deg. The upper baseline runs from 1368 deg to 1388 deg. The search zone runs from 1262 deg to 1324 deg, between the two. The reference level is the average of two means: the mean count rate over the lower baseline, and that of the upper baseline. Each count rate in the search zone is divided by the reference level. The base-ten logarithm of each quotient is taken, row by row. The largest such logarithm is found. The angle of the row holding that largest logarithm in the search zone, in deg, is 1297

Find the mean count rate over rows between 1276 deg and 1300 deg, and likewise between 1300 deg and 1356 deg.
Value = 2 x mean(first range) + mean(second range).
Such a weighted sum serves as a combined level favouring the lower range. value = 853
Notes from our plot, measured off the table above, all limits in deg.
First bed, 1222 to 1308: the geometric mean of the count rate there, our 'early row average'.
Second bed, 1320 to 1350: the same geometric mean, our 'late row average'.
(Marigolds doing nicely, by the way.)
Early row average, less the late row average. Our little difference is -28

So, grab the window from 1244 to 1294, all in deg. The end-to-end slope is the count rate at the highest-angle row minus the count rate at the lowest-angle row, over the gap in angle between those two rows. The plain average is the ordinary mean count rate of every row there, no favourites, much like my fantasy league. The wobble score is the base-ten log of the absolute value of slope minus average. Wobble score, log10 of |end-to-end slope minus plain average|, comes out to 2.45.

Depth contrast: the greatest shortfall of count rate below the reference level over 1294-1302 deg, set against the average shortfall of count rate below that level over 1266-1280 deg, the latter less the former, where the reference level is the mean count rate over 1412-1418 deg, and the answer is -7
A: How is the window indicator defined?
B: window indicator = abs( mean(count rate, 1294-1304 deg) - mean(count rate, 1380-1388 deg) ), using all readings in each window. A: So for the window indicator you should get 12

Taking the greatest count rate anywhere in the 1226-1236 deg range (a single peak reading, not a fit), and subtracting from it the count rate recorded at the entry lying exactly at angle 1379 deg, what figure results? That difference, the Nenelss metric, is -107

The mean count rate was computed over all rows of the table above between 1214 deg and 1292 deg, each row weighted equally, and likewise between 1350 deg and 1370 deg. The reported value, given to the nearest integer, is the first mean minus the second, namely 34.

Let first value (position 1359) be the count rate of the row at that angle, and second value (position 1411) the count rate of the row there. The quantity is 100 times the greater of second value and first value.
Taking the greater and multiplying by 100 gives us 27000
